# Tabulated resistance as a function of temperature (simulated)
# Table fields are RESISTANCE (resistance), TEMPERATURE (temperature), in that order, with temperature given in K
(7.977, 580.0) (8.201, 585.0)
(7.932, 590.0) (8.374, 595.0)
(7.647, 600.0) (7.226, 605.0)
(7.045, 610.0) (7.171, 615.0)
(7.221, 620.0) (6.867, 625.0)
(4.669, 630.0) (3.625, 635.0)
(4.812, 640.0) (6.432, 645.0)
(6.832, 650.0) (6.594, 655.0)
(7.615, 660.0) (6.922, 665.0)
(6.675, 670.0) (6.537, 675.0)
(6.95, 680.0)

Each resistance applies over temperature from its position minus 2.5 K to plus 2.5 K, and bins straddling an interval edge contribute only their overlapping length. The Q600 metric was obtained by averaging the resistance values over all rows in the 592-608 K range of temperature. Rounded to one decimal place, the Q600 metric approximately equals 7.7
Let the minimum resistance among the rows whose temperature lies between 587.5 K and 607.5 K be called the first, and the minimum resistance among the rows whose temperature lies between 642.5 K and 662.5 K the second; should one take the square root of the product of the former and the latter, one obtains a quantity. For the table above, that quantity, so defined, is 6.8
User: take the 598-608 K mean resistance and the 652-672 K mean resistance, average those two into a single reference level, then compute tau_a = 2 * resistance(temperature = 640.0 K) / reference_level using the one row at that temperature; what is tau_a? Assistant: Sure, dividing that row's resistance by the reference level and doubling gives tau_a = 1.34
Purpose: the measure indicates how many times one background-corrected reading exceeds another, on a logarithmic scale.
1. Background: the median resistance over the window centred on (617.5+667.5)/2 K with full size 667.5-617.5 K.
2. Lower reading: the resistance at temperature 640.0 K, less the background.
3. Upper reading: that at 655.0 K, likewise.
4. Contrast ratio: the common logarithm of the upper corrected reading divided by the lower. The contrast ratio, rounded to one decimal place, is -1.2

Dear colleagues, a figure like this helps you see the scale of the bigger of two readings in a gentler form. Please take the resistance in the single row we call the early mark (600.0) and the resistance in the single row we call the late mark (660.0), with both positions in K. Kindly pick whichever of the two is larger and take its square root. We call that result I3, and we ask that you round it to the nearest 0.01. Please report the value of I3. 2.77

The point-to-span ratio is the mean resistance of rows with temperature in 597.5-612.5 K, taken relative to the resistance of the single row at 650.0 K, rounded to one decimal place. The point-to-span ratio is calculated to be 1.1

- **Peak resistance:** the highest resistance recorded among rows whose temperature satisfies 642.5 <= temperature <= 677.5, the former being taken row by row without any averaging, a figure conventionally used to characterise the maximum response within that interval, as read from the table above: 7.615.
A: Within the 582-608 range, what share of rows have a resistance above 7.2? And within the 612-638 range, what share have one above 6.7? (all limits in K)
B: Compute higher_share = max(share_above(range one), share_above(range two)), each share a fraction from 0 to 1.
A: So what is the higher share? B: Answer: 1.00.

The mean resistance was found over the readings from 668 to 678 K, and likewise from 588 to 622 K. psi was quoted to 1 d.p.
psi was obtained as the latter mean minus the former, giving 0.9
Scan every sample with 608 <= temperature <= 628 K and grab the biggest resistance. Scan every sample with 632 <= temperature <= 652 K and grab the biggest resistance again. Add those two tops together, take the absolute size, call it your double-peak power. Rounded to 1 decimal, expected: 14.1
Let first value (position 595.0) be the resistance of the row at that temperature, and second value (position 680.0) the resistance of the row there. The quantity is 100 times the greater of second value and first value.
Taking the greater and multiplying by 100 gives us 837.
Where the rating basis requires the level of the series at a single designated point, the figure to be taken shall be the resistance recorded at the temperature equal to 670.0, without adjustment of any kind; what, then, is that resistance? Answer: 6.675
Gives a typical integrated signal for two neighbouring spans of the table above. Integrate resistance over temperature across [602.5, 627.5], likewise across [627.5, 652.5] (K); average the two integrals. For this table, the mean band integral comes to 155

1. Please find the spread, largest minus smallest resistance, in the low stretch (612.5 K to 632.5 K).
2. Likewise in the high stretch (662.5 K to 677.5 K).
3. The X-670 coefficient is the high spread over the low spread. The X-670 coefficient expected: 0.2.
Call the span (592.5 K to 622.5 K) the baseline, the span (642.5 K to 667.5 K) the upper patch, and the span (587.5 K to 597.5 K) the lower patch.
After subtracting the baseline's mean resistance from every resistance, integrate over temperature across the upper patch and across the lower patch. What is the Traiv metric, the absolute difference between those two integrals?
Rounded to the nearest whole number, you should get 21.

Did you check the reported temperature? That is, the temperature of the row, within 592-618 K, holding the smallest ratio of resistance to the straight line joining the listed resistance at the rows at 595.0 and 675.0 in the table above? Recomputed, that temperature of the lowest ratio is 610.0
